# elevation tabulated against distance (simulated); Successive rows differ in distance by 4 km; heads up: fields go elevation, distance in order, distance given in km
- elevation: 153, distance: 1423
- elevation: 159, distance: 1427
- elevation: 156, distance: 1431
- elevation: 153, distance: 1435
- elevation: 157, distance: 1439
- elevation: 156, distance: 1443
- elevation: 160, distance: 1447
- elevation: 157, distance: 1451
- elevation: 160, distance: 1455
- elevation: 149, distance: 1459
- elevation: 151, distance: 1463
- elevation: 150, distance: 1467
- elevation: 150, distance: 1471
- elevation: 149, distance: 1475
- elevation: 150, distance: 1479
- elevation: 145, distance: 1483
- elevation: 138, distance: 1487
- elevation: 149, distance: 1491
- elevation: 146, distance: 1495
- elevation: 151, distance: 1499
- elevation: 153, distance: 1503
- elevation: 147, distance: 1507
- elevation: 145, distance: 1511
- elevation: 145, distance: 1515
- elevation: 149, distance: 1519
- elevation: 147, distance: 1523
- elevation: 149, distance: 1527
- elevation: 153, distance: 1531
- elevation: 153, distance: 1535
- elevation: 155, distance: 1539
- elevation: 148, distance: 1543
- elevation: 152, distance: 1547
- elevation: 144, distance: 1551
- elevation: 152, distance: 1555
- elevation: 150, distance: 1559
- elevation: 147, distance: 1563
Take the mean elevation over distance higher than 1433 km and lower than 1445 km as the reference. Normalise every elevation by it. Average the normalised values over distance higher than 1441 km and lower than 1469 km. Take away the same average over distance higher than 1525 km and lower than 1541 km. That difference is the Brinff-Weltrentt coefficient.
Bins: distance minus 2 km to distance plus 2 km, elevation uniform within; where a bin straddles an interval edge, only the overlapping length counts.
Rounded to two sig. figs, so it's 0.014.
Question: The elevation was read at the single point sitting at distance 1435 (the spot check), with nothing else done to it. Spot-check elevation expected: 153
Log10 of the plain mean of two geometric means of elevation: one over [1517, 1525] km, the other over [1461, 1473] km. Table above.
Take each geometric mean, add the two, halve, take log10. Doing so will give 2.174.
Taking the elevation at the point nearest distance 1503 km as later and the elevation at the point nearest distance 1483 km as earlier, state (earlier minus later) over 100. -0.080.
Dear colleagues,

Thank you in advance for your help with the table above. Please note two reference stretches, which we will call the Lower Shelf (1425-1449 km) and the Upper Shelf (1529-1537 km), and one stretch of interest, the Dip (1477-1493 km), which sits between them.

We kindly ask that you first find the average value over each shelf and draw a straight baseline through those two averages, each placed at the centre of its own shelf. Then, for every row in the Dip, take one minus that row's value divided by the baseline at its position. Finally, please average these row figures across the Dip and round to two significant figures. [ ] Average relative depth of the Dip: 0.061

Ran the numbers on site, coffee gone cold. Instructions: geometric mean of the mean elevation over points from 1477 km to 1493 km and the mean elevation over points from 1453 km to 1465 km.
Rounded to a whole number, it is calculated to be 149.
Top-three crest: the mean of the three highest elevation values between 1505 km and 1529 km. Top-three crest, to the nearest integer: 148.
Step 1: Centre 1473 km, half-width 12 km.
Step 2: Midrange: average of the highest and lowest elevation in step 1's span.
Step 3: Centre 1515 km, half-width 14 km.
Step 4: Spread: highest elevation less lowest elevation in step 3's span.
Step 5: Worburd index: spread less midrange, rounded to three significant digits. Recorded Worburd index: -140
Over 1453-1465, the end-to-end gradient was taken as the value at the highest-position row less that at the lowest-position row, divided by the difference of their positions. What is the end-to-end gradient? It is -1.1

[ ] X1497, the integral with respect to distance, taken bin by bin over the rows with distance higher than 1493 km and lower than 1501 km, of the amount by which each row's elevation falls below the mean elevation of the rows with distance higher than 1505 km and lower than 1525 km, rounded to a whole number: -15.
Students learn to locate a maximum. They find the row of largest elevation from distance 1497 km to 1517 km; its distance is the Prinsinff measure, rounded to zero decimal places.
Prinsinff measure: 1503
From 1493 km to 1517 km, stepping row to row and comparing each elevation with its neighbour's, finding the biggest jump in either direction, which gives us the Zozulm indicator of 6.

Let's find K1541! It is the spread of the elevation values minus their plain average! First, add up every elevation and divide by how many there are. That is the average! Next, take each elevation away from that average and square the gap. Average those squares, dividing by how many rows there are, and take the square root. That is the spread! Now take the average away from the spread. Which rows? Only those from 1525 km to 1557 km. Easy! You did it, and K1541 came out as -147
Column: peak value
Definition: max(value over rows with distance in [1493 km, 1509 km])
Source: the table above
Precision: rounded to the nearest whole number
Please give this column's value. 153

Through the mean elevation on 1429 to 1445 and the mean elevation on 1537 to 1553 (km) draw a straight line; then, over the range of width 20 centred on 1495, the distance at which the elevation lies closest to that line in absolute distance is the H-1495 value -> 1503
